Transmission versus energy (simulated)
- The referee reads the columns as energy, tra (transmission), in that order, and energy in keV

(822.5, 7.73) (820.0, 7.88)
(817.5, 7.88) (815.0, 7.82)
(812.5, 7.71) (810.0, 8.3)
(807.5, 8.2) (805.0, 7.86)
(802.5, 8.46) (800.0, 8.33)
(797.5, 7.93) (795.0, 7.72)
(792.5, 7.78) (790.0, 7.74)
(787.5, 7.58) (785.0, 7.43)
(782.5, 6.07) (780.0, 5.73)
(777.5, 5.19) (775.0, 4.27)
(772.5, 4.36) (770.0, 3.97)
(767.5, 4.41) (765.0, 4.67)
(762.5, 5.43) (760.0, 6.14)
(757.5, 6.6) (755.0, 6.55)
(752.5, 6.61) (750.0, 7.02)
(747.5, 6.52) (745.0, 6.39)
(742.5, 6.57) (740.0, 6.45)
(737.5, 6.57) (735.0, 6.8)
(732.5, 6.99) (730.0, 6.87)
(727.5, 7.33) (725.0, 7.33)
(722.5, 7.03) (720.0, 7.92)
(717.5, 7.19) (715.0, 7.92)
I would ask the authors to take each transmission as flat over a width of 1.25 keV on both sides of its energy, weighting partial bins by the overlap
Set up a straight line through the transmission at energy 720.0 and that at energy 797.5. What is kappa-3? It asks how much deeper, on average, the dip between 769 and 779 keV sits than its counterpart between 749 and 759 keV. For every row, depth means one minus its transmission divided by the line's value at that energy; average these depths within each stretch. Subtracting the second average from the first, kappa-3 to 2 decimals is 0.28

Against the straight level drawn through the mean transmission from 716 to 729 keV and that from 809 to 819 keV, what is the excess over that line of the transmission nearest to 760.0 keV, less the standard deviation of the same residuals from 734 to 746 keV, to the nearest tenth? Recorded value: -1.6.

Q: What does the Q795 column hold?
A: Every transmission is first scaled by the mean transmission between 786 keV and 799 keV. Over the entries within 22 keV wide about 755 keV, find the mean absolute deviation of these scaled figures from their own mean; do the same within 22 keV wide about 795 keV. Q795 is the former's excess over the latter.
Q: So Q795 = 0.04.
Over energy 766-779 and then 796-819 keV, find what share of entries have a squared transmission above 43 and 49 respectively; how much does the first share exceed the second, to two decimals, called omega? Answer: -1.00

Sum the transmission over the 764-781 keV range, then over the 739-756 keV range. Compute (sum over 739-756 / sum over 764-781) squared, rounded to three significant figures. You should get 2.00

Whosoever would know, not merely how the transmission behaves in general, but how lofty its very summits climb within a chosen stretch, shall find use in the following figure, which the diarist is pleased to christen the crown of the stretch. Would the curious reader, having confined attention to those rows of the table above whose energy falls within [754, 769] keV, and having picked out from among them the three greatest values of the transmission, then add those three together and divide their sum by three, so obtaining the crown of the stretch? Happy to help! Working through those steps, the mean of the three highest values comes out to 6.4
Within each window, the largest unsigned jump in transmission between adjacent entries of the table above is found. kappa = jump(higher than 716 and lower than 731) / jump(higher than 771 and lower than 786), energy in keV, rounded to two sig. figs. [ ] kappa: 0.65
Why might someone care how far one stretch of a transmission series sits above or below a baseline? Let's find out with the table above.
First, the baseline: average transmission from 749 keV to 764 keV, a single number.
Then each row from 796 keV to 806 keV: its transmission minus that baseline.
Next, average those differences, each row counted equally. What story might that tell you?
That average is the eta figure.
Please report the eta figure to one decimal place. 1.8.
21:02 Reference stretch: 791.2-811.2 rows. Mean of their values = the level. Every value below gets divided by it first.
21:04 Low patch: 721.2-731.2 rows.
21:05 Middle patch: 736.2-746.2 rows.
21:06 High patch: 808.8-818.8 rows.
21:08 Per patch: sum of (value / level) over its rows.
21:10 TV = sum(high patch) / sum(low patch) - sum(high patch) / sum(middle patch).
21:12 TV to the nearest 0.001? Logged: -0.110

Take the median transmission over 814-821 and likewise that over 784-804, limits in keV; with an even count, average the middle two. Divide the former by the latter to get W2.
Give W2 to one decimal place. 1.0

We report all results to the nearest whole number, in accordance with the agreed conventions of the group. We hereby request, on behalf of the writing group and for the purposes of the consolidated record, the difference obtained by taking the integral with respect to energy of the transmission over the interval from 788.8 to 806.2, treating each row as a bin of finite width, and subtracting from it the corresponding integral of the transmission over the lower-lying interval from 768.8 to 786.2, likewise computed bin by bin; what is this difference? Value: 47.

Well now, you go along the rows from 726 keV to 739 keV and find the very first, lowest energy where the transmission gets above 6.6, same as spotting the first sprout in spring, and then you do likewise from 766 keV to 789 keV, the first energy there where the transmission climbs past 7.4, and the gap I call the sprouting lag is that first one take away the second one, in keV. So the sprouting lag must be -57.5 keV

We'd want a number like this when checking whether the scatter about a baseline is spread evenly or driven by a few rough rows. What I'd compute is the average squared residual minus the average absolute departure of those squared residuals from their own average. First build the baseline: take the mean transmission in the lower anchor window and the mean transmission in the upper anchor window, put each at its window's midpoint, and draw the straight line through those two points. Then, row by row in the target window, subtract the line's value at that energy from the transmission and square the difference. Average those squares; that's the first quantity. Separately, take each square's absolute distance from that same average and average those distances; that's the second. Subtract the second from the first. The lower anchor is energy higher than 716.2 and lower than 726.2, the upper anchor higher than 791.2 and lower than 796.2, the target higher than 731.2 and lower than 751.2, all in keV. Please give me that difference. 0.39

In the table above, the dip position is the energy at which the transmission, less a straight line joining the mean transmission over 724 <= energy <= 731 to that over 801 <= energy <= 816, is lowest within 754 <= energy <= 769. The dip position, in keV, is 767.5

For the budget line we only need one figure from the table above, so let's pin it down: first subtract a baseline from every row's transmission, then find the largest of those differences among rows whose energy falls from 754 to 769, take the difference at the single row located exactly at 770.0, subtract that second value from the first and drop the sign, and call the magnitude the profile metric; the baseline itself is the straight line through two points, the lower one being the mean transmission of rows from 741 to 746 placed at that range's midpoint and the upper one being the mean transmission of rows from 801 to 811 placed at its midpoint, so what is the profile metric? 3.0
